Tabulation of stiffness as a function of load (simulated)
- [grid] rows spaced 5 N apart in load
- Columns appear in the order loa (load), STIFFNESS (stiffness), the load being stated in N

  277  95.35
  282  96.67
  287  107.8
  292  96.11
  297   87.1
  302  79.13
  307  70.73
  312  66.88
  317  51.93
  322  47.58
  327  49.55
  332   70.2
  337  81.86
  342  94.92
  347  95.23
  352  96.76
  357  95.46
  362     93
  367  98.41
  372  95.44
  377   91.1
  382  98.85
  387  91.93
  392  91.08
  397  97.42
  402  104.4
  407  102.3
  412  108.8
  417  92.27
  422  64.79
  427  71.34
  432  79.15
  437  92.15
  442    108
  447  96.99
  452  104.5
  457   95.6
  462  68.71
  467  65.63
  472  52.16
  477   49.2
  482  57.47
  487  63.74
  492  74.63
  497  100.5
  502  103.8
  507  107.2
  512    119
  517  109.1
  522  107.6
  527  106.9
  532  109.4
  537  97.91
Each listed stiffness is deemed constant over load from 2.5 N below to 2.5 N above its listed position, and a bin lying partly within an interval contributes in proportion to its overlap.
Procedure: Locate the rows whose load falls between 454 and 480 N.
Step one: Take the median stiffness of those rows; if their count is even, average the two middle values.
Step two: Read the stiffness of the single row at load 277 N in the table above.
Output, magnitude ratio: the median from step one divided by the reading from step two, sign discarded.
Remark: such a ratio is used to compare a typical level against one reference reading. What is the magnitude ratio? 0.69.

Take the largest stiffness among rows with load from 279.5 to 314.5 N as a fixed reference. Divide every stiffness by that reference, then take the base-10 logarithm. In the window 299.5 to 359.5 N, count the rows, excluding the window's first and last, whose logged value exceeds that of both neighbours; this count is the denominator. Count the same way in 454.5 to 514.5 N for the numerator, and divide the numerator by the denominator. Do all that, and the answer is 0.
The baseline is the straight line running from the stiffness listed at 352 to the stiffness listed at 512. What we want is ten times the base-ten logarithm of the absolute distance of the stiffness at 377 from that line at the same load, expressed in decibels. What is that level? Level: 10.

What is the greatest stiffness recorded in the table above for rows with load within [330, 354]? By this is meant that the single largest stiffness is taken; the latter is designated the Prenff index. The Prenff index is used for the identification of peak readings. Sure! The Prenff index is 96.76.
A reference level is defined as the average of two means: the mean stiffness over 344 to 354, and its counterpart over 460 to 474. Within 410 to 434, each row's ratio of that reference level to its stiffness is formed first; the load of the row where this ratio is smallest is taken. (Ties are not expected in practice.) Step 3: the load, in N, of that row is 412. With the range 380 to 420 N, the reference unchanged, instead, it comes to 412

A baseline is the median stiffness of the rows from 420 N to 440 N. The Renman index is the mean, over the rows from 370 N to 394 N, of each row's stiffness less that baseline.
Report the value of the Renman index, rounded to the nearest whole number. 18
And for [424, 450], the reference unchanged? 14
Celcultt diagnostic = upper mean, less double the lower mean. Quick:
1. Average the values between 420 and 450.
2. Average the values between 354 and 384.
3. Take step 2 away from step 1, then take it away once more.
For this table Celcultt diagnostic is -105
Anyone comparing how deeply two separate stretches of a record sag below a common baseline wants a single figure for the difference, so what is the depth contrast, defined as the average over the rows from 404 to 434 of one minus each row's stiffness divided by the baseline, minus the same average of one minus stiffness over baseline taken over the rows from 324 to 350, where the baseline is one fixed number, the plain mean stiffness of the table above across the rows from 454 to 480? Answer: -0.1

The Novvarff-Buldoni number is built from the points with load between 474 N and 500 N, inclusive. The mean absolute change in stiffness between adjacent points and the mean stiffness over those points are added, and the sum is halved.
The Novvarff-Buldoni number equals 41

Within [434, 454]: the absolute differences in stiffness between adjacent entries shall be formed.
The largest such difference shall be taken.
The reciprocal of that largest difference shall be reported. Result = 0.063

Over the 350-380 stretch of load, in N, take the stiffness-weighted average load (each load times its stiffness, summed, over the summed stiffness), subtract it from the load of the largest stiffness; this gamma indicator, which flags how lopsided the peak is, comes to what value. 2.6 N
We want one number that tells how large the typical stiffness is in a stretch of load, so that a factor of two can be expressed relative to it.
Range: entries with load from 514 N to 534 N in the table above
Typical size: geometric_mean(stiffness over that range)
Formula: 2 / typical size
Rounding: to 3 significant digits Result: 0.0185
